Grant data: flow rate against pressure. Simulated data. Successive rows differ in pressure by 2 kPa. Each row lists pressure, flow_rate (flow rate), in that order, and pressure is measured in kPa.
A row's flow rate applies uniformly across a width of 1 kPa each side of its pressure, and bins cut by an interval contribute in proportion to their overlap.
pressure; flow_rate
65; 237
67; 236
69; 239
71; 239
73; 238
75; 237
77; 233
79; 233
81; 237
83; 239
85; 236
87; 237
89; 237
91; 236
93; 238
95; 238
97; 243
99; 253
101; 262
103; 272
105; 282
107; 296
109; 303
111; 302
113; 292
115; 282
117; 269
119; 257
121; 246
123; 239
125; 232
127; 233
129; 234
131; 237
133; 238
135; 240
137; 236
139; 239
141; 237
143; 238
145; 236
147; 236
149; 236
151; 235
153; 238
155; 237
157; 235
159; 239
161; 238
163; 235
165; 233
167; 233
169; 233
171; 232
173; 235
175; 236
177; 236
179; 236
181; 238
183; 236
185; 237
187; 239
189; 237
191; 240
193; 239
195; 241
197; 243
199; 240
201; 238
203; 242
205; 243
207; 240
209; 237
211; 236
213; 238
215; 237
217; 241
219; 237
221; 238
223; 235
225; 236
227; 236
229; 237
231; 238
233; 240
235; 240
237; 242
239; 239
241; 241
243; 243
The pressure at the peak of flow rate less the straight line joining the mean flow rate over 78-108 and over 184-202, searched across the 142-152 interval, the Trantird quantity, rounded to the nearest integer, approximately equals 143 kPa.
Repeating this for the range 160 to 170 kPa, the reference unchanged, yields 161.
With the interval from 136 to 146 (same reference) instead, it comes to 139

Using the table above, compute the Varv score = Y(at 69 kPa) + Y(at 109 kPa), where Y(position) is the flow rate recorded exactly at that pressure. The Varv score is 542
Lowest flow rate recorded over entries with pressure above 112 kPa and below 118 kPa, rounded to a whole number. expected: 269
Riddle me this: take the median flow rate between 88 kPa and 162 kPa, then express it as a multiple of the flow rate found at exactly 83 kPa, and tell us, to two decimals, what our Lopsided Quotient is 1.00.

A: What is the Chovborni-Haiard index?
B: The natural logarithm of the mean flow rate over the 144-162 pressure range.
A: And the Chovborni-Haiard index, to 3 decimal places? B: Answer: 5.467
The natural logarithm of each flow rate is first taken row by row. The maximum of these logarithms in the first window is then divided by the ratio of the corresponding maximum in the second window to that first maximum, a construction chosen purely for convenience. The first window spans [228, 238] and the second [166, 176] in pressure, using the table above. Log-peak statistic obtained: 5.51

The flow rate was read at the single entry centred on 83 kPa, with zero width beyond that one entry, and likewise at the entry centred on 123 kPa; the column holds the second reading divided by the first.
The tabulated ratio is 1.00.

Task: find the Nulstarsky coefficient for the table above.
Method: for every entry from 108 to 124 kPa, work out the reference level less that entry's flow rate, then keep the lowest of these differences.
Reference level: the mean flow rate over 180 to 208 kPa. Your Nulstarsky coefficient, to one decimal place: -63.5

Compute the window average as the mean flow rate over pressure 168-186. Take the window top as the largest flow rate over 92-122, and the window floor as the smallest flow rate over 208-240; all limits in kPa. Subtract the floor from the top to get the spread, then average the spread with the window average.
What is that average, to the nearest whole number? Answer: 152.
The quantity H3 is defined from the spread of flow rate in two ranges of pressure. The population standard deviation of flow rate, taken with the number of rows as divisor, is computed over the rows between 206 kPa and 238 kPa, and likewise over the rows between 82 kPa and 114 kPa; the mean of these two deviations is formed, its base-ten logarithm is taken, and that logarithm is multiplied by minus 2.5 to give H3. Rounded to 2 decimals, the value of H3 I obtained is -2.85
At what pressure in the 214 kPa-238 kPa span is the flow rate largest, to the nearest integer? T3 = 237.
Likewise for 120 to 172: 121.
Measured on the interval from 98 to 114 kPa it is 109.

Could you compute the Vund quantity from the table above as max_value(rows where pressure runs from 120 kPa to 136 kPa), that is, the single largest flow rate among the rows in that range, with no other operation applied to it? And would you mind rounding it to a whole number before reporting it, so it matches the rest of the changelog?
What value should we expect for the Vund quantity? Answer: 246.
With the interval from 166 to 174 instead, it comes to 235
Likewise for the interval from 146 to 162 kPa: 239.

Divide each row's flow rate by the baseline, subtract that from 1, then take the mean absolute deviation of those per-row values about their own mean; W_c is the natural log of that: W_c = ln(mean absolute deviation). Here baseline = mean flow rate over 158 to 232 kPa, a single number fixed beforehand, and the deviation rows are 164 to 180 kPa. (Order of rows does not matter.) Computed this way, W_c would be -5.1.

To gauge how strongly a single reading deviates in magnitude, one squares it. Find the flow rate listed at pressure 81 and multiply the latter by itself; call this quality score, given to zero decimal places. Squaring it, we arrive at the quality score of 56169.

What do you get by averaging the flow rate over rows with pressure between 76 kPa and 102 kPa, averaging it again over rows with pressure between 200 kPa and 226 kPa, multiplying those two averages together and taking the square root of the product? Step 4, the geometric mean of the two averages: 239.2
